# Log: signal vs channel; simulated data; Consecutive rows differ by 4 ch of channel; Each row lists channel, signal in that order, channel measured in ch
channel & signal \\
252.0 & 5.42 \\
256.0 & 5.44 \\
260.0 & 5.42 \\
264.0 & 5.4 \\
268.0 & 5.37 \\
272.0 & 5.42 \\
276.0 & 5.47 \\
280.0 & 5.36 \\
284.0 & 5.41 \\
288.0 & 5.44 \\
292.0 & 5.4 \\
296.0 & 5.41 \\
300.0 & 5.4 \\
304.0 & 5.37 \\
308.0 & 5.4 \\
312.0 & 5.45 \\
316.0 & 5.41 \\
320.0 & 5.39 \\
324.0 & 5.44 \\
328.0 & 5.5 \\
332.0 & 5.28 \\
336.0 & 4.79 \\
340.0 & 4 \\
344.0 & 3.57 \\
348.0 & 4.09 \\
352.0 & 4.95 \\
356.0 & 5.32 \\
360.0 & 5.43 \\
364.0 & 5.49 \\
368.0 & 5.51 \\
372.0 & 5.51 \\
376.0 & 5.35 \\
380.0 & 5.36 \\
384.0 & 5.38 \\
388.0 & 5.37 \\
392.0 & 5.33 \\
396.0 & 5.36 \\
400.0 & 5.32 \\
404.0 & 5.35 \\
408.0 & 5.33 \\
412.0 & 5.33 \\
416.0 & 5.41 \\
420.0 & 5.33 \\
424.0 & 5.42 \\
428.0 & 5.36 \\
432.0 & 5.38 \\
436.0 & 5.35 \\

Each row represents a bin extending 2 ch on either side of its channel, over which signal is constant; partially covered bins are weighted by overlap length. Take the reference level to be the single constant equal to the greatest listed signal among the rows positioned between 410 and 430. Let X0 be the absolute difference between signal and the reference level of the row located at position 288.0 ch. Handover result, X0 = 0.02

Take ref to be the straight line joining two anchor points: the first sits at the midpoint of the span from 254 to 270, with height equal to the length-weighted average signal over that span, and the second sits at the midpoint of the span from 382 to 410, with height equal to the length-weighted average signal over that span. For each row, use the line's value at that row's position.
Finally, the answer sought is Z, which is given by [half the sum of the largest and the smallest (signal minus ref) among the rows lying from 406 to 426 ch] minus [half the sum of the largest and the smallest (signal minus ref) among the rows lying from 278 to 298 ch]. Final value 0.0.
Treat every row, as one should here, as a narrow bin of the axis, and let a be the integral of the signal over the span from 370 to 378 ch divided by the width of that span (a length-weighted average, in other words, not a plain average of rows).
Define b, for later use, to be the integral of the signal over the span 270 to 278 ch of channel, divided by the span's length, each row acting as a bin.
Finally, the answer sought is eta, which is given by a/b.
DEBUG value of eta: 1.00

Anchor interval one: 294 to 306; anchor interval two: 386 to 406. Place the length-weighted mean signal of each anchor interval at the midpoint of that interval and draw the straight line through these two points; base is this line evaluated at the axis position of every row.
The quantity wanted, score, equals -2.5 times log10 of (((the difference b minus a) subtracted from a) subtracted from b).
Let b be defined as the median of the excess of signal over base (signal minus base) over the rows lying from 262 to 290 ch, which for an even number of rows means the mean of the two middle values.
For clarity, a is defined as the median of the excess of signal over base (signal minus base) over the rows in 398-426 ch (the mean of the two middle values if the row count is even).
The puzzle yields 4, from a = -0.004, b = 0.009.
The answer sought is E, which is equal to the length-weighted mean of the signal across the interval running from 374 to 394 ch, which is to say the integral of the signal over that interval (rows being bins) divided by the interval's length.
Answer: 5.36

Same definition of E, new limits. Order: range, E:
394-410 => 5.34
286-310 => 5.40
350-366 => 5.30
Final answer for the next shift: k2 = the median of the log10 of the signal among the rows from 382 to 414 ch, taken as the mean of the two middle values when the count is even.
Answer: 0.728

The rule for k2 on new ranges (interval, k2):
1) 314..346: 0.727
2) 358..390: 0.733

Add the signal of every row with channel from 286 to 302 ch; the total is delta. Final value 22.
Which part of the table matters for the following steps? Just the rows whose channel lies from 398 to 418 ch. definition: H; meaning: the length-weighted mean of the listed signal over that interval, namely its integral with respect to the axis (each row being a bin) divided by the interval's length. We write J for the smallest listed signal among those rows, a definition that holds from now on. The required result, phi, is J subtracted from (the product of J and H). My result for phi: 23.1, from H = 5.35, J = 5.32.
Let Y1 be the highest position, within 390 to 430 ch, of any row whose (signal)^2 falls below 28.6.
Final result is 420.0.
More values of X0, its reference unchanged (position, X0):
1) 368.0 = 0.09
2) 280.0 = 0.06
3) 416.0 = 0.01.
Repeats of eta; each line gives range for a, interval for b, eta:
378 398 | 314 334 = 0.99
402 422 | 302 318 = 0.99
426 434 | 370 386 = 0.99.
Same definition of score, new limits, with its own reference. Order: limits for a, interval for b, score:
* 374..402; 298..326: 5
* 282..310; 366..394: 4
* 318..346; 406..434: 1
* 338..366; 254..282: 0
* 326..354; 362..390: 0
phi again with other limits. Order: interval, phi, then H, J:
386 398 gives 23.2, 5.35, 5.33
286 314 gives 23.7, 5.41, 5.37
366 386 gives 23.7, 5.42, 5.35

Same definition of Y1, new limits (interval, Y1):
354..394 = 392.0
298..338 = 336.0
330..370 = 356.0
